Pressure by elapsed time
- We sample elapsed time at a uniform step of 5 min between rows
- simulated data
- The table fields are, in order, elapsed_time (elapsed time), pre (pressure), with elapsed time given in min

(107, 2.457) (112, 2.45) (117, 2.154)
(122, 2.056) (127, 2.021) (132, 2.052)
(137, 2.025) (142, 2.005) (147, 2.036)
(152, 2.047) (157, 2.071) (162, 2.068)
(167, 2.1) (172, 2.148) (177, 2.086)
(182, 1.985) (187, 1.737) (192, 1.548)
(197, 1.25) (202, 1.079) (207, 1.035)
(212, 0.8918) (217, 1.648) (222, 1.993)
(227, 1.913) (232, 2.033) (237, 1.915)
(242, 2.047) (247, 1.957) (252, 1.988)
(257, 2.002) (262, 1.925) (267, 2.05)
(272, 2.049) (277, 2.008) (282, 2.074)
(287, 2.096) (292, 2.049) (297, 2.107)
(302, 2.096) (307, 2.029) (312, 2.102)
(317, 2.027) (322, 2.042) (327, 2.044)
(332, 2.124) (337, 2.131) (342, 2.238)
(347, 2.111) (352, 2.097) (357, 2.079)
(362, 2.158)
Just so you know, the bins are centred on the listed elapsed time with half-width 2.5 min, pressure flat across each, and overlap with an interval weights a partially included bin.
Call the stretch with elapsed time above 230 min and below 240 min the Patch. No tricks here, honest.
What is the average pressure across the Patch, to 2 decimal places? 1.97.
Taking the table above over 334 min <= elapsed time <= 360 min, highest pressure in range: 2.238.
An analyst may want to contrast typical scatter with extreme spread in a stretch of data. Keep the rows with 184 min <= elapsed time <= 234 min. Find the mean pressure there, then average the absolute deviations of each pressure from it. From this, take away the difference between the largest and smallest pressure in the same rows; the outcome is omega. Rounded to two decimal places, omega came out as -0.78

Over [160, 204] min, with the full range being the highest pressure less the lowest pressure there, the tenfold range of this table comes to 10.7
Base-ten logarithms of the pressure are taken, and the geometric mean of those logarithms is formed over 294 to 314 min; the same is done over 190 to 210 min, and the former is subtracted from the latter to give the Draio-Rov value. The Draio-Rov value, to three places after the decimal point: -0.264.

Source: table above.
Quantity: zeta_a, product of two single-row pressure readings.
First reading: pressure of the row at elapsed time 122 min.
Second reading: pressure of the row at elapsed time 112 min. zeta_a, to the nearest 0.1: 5.0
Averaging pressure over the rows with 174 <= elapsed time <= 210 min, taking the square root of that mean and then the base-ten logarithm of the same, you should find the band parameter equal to 0.093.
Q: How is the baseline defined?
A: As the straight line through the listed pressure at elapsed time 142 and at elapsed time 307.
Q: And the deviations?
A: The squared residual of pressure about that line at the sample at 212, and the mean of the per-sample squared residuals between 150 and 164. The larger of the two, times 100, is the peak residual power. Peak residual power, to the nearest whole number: 126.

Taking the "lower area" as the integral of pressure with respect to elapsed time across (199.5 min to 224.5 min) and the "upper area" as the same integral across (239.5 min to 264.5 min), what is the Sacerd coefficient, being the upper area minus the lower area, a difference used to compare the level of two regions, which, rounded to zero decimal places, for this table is 16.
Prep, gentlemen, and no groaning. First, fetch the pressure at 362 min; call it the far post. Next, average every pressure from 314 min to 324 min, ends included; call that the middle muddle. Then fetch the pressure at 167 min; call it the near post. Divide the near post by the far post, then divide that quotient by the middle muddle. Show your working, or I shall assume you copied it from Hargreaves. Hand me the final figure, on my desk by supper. 0.48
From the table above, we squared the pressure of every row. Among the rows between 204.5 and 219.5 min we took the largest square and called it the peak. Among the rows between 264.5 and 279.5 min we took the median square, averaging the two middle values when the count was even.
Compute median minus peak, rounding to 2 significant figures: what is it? 1.5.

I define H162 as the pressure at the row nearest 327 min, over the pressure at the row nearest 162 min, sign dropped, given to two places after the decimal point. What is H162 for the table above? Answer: 0.99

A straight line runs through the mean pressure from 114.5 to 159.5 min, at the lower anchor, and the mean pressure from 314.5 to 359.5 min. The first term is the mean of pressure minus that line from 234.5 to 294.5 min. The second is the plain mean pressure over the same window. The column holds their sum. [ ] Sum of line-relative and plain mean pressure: 1.94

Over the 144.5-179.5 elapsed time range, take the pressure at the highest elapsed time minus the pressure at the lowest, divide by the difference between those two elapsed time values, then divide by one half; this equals 0.0033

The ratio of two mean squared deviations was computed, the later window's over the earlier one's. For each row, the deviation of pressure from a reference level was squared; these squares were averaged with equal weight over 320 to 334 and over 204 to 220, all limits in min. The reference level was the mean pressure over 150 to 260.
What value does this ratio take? 0.16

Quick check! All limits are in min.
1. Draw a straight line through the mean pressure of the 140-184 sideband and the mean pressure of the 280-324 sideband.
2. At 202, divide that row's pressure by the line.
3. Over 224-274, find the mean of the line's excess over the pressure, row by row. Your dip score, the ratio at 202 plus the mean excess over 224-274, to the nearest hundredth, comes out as 0.60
